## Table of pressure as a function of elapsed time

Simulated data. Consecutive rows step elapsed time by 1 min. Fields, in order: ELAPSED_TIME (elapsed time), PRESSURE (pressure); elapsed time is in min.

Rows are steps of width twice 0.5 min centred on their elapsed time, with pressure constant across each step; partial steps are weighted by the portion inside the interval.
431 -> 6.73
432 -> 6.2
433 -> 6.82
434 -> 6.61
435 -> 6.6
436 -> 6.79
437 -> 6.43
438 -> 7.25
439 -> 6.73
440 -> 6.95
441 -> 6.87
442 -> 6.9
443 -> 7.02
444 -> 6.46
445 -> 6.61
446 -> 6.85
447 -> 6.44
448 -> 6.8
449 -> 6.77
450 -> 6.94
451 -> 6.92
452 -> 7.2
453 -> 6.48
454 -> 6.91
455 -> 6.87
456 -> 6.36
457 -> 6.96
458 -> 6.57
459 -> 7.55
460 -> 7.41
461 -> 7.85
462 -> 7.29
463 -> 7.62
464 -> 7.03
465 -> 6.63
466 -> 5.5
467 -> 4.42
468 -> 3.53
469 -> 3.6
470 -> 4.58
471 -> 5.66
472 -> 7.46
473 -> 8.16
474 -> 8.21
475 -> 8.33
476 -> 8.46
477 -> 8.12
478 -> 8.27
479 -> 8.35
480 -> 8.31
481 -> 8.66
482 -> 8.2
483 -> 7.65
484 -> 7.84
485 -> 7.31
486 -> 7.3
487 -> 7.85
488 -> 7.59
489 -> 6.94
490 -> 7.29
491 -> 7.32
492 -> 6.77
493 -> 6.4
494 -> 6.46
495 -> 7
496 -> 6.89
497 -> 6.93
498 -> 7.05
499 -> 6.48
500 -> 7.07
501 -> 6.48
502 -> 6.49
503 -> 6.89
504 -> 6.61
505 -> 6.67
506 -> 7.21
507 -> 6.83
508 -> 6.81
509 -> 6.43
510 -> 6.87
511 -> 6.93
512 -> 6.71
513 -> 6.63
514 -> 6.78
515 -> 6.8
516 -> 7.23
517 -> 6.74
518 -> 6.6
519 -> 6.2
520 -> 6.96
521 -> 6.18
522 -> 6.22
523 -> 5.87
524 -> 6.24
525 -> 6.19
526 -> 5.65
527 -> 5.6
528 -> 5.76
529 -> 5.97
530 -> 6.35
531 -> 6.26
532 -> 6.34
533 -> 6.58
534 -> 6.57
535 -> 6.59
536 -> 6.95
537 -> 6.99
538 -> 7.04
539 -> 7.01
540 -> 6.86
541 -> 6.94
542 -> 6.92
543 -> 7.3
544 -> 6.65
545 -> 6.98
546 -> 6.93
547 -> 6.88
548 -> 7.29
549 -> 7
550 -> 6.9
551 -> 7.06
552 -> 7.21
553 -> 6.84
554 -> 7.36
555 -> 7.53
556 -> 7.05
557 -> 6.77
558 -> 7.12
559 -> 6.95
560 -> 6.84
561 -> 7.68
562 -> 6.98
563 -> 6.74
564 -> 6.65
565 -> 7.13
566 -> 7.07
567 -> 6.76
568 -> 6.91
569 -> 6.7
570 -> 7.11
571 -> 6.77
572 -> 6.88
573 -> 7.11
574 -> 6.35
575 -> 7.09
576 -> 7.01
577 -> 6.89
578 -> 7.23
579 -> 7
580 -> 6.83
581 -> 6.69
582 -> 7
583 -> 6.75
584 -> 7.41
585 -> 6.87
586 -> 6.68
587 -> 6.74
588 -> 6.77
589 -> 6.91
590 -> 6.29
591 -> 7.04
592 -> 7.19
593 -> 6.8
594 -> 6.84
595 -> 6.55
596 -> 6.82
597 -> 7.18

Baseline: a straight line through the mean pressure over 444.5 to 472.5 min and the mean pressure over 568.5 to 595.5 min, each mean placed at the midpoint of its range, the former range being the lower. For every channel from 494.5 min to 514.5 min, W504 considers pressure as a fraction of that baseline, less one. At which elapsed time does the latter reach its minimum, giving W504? 509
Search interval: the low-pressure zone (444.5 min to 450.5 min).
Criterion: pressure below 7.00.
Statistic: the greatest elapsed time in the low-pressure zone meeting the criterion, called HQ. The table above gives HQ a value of 450 min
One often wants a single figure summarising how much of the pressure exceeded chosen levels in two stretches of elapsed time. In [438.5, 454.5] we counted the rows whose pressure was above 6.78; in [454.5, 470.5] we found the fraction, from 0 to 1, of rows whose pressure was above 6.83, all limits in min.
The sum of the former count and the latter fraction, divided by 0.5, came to 21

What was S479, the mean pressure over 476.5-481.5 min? 8.34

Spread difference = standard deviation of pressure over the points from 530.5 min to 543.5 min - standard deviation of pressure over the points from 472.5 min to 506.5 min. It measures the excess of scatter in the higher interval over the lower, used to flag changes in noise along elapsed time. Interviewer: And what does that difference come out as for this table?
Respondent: -0.40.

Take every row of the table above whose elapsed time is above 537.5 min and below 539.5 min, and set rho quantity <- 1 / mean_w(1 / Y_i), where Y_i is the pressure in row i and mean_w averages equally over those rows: 7.0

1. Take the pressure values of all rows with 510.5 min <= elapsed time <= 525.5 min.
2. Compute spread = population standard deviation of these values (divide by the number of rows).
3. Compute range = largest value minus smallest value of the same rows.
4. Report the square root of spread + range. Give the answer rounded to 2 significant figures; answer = 1.3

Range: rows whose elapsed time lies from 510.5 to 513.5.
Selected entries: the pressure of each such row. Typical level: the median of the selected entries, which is 6.7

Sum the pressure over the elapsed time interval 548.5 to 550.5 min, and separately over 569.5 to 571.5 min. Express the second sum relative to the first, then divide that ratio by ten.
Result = 0.100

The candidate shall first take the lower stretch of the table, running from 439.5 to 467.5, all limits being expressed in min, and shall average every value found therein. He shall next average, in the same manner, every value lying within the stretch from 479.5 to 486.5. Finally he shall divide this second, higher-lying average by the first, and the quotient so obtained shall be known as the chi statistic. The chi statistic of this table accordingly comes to 1.16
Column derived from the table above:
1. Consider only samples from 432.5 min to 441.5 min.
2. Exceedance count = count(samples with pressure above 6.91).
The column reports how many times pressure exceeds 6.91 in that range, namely 2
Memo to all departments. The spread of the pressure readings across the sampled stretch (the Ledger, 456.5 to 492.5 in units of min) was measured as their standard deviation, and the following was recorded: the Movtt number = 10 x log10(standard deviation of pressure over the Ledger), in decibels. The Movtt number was 1.2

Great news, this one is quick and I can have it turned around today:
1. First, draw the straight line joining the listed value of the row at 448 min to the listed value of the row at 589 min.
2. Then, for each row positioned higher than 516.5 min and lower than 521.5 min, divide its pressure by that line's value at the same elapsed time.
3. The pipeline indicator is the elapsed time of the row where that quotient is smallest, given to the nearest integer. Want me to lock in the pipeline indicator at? 521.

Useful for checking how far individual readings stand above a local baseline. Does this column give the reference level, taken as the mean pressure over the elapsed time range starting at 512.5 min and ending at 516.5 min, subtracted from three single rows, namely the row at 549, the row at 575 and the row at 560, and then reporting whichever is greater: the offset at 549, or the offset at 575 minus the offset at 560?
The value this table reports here 0.25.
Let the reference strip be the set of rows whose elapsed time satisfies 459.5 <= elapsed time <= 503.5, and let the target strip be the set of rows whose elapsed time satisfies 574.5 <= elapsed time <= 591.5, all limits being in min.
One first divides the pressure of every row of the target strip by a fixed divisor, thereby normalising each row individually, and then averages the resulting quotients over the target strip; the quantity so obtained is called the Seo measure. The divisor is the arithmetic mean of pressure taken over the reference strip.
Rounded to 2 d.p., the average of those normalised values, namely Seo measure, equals 0.98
